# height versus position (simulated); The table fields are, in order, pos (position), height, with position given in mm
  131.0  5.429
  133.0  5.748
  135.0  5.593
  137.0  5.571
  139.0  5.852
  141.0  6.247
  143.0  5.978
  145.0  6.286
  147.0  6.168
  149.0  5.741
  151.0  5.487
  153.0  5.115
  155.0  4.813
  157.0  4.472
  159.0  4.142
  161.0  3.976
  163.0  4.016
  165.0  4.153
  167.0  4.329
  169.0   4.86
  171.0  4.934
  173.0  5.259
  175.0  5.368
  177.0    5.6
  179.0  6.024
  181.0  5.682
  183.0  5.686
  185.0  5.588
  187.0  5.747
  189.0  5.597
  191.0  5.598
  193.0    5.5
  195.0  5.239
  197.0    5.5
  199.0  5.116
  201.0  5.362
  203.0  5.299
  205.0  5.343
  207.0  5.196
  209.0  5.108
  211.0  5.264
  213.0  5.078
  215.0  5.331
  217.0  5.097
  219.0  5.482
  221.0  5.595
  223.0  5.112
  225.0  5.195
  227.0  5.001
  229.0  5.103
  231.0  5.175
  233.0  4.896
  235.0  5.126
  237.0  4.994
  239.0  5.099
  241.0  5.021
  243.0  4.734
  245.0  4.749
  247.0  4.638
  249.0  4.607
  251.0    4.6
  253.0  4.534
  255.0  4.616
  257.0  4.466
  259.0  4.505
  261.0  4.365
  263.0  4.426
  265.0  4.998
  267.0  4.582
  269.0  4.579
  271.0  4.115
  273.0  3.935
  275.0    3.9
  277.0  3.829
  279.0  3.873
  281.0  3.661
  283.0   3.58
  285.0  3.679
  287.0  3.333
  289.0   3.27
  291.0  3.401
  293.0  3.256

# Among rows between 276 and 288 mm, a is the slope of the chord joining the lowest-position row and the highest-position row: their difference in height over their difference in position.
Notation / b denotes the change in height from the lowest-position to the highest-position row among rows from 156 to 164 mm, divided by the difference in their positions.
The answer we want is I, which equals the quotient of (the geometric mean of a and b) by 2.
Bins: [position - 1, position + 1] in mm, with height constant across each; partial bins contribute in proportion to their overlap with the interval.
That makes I 0.031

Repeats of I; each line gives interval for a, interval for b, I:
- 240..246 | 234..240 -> 0.011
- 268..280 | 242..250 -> 0.019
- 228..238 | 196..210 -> 0.011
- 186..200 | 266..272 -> 0.039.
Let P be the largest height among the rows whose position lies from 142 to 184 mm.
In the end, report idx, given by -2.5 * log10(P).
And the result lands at -2.00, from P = 6.286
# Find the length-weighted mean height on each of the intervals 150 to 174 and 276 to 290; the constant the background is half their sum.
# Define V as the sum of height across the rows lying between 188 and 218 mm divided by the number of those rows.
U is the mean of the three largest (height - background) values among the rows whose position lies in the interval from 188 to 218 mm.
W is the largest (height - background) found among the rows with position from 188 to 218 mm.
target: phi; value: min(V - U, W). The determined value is 1.48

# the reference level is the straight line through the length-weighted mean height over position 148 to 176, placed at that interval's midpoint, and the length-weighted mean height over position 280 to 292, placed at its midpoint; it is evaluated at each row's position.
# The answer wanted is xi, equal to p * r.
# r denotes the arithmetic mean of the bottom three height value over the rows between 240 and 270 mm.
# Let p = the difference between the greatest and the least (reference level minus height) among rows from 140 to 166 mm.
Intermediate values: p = 2.1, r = 4.42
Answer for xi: 9.5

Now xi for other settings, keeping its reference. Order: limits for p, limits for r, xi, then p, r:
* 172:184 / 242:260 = 3.7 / 0.8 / 4.50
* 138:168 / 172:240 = 10.6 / 2.1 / 4.96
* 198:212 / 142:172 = 1.2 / 0.3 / 4.04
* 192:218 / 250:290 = 1.3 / 0.4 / 3.39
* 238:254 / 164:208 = 1.9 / 0.4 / 4.45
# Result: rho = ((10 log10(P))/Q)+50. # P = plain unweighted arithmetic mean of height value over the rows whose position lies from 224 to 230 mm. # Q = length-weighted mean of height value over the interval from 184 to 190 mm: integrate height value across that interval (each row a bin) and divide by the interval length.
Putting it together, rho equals 51.3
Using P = 5.1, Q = 5.64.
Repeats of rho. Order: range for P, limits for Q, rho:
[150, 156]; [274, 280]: 51.8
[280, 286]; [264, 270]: 51.2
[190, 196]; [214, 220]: 51.4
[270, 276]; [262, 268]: 51.3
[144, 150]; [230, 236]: 51.5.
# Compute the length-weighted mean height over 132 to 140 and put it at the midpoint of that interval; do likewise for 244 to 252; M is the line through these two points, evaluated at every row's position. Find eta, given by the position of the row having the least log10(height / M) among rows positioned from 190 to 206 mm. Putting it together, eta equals 199.0 mm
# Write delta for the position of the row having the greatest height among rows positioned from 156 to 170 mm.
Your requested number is 169.0 mm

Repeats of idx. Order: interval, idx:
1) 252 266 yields -1.75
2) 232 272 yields -1.77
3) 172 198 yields -1.95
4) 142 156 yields -2.00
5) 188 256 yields -1.87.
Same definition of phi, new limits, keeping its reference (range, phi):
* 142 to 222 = 2.17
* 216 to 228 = 1.48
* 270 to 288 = 0.00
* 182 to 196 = 1.63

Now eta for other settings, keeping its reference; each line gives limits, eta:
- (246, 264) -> 261.0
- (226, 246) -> 243.0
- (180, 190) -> 185.0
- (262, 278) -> 277.0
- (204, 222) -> 209.0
